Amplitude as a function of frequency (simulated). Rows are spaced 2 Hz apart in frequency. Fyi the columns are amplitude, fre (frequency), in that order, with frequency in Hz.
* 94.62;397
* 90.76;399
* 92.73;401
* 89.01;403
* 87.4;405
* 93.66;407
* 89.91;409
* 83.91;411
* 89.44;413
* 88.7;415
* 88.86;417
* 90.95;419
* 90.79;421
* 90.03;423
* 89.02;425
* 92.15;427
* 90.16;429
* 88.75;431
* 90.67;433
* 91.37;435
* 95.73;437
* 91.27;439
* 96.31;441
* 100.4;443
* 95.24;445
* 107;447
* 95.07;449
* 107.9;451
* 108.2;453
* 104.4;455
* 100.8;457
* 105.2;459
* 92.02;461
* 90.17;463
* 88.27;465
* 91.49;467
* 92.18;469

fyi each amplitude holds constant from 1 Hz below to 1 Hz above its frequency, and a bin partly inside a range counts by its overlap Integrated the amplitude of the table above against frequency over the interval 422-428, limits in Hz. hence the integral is 542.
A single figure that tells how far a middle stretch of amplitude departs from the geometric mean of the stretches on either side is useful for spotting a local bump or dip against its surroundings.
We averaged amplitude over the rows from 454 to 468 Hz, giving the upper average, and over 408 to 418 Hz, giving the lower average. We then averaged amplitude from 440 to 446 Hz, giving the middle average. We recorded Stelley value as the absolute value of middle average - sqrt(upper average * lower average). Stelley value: 5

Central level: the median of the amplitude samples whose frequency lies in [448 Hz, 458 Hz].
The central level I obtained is 104.4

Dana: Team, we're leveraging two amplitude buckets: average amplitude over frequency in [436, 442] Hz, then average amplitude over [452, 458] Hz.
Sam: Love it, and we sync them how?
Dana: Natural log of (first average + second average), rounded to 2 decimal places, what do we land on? 5.29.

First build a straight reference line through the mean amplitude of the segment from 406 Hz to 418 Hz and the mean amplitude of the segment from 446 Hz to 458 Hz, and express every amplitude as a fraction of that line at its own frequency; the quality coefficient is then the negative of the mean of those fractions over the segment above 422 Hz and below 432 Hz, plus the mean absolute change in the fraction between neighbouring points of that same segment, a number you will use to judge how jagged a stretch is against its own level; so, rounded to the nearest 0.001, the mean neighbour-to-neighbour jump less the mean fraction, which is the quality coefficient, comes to -0.928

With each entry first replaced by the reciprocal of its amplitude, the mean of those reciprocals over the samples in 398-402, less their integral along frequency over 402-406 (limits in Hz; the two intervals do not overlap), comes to -0.0345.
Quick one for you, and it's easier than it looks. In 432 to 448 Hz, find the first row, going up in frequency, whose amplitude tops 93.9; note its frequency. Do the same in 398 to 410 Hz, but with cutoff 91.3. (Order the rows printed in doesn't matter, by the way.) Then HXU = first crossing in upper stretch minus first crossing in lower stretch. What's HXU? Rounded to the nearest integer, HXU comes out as 36 Hz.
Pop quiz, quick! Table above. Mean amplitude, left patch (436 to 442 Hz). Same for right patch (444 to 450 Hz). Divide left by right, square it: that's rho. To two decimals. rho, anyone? 0.91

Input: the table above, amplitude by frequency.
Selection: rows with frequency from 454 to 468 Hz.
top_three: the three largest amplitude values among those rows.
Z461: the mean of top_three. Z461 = 103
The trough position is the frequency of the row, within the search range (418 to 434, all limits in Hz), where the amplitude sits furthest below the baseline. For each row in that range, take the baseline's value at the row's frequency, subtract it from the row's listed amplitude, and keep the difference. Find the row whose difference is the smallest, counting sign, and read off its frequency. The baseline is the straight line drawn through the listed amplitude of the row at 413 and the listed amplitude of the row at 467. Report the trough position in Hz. 431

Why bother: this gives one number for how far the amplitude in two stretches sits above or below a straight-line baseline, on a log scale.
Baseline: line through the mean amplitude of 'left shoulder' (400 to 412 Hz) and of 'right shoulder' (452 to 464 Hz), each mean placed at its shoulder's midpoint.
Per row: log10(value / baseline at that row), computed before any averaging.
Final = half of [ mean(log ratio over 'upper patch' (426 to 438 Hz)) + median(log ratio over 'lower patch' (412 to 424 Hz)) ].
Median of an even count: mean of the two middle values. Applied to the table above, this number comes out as -0.0130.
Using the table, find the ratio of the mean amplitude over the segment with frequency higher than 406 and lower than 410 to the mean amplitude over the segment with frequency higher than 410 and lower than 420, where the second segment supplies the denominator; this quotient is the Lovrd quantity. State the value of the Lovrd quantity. 1.04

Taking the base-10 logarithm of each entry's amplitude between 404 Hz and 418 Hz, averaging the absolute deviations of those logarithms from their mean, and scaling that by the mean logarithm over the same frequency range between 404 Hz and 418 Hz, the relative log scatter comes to 0.005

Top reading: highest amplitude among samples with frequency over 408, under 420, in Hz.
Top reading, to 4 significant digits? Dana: 90.95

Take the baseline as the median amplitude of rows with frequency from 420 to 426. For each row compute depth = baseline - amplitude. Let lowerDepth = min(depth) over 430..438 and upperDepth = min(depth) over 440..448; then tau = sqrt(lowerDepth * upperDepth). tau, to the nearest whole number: 10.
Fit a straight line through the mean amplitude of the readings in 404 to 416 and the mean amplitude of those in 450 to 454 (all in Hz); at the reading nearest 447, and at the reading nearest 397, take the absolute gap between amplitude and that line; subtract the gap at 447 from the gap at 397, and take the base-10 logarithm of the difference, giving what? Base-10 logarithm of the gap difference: 1.02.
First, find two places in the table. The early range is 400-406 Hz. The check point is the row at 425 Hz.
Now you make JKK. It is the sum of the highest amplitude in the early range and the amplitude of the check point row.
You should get 182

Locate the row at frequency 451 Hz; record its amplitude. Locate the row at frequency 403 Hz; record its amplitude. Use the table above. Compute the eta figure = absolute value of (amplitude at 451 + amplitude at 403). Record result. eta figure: 197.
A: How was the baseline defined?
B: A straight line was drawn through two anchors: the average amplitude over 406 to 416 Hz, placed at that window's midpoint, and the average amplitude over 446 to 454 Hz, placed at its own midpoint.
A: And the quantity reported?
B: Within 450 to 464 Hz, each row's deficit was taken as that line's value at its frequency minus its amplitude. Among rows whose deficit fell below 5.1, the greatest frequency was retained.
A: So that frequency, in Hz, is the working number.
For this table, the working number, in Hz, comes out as 459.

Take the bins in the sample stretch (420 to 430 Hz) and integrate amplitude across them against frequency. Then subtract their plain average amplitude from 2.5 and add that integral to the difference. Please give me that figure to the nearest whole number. 816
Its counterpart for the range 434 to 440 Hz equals 466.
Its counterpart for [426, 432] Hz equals 454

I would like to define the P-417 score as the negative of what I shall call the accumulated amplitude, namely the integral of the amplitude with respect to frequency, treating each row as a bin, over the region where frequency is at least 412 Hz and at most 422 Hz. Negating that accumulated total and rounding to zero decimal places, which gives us -897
